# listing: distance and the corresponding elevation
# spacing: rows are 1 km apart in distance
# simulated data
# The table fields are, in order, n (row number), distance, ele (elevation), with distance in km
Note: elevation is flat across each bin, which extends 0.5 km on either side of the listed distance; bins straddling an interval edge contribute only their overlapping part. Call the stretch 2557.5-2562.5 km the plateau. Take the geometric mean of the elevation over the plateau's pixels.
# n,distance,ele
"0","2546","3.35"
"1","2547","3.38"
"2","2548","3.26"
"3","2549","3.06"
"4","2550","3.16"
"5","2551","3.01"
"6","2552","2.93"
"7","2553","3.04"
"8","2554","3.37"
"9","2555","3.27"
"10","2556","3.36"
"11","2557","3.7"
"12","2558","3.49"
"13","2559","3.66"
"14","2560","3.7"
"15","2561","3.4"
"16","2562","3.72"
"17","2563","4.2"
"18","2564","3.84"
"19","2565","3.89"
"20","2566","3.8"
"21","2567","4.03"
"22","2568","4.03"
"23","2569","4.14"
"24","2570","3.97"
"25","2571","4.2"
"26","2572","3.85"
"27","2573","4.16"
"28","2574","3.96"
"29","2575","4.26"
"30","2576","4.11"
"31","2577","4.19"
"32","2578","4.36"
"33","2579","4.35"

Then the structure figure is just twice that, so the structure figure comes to 7.2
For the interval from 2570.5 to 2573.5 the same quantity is 8.1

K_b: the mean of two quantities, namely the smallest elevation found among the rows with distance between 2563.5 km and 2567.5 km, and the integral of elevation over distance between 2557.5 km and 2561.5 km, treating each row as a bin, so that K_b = 9.0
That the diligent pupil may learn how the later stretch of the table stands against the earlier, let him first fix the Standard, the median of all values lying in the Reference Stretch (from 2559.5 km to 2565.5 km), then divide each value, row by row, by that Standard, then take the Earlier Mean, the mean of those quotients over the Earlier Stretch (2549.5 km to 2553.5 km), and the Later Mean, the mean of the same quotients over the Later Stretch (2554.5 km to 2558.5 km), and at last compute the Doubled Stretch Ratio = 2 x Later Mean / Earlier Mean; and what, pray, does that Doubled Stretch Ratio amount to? 2.28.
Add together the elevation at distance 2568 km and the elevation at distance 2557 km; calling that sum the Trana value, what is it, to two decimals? 7.73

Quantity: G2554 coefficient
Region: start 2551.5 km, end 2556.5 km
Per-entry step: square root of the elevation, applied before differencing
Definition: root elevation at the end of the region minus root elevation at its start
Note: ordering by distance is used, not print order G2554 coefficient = 0.12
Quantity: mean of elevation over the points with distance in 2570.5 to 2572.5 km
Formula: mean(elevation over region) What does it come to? 4.0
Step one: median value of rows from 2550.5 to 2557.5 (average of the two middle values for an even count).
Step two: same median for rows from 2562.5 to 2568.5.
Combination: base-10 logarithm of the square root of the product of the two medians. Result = 0.556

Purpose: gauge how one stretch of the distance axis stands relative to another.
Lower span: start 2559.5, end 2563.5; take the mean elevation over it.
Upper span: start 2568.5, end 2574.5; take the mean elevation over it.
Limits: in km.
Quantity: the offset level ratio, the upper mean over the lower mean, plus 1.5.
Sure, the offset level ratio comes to 2.58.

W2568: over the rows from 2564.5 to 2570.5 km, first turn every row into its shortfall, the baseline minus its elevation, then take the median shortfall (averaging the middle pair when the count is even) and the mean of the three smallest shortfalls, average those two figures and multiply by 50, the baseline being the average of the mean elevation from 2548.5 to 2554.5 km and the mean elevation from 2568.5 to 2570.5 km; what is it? -23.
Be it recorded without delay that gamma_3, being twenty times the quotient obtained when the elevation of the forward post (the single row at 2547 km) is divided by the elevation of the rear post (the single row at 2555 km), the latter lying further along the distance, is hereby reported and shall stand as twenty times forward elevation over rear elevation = 20.7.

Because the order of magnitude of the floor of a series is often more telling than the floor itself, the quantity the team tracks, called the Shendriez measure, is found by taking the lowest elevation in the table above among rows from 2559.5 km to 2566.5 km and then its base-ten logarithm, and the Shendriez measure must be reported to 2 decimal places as 0.53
